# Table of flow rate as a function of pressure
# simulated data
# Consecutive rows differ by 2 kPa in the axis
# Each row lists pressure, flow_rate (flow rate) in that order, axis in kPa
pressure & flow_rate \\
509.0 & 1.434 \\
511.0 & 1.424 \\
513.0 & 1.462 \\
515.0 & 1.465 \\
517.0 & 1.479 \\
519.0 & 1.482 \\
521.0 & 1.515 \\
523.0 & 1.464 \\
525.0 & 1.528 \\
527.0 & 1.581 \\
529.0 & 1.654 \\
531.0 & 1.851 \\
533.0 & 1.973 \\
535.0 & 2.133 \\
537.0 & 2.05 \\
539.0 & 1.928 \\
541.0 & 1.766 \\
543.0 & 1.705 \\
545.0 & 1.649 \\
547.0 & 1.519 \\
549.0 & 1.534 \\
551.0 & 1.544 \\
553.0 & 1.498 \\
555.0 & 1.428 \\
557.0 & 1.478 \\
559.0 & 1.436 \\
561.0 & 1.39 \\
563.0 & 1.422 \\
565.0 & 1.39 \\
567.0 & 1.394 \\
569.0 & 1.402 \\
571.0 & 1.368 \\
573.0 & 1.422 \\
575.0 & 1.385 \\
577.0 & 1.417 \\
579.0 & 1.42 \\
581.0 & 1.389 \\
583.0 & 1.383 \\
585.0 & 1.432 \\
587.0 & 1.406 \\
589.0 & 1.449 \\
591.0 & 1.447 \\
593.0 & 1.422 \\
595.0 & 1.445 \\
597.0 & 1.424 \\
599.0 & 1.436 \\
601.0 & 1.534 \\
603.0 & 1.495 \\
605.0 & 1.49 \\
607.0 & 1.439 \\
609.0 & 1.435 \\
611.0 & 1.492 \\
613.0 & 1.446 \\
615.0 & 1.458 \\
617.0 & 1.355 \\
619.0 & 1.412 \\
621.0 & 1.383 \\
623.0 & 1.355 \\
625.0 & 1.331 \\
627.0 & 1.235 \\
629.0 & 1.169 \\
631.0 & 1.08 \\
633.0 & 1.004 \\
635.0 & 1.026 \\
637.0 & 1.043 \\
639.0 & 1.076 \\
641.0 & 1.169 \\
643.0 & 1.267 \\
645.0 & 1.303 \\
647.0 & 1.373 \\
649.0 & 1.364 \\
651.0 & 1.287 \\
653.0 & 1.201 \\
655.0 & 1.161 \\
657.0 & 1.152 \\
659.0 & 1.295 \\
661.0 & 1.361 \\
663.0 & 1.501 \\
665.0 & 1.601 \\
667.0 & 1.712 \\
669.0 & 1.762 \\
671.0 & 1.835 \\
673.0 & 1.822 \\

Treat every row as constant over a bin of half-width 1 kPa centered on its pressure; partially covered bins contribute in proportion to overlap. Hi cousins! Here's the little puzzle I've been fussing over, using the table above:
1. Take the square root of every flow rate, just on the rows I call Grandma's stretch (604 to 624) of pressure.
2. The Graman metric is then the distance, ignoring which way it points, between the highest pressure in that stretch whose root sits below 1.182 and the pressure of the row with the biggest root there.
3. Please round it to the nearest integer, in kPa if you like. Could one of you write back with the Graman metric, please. 12 kPa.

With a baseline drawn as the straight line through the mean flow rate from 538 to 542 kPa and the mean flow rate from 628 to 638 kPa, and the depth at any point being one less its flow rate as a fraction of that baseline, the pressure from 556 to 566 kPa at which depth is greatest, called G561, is 561.0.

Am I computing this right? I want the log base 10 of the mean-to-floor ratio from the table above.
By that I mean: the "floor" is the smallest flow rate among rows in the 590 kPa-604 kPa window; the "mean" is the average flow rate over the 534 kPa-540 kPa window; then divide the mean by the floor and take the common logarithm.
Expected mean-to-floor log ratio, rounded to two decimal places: 0.16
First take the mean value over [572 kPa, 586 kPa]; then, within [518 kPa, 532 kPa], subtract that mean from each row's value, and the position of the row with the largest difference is 531.0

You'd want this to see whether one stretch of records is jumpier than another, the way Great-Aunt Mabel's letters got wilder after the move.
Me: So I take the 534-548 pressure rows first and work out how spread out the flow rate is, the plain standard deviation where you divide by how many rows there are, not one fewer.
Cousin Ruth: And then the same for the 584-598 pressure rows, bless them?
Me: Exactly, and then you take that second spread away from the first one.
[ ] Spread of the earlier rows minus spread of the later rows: 0.19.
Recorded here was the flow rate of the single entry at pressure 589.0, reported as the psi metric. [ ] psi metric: 1.449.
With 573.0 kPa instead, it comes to 1.422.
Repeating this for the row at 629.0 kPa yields 1.169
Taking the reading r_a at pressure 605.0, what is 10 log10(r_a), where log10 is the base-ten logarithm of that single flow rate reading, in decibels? 1.73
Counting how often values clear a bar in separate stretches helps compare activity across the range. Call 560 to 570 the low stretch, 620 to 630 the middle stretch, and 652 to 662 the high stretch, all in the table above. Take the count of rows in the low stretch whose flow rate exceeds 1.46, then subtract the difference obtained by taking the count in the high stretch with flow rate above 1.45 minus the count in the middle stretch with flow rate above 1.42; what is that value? 0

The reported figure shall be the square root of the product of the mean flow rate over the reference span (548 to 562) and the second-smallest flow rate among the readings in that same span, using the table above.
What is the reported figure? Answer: 1.45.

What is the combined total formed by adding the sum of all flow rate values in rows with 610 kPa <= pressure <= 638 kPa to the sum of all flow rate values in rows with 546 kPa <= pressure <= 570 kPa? 35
